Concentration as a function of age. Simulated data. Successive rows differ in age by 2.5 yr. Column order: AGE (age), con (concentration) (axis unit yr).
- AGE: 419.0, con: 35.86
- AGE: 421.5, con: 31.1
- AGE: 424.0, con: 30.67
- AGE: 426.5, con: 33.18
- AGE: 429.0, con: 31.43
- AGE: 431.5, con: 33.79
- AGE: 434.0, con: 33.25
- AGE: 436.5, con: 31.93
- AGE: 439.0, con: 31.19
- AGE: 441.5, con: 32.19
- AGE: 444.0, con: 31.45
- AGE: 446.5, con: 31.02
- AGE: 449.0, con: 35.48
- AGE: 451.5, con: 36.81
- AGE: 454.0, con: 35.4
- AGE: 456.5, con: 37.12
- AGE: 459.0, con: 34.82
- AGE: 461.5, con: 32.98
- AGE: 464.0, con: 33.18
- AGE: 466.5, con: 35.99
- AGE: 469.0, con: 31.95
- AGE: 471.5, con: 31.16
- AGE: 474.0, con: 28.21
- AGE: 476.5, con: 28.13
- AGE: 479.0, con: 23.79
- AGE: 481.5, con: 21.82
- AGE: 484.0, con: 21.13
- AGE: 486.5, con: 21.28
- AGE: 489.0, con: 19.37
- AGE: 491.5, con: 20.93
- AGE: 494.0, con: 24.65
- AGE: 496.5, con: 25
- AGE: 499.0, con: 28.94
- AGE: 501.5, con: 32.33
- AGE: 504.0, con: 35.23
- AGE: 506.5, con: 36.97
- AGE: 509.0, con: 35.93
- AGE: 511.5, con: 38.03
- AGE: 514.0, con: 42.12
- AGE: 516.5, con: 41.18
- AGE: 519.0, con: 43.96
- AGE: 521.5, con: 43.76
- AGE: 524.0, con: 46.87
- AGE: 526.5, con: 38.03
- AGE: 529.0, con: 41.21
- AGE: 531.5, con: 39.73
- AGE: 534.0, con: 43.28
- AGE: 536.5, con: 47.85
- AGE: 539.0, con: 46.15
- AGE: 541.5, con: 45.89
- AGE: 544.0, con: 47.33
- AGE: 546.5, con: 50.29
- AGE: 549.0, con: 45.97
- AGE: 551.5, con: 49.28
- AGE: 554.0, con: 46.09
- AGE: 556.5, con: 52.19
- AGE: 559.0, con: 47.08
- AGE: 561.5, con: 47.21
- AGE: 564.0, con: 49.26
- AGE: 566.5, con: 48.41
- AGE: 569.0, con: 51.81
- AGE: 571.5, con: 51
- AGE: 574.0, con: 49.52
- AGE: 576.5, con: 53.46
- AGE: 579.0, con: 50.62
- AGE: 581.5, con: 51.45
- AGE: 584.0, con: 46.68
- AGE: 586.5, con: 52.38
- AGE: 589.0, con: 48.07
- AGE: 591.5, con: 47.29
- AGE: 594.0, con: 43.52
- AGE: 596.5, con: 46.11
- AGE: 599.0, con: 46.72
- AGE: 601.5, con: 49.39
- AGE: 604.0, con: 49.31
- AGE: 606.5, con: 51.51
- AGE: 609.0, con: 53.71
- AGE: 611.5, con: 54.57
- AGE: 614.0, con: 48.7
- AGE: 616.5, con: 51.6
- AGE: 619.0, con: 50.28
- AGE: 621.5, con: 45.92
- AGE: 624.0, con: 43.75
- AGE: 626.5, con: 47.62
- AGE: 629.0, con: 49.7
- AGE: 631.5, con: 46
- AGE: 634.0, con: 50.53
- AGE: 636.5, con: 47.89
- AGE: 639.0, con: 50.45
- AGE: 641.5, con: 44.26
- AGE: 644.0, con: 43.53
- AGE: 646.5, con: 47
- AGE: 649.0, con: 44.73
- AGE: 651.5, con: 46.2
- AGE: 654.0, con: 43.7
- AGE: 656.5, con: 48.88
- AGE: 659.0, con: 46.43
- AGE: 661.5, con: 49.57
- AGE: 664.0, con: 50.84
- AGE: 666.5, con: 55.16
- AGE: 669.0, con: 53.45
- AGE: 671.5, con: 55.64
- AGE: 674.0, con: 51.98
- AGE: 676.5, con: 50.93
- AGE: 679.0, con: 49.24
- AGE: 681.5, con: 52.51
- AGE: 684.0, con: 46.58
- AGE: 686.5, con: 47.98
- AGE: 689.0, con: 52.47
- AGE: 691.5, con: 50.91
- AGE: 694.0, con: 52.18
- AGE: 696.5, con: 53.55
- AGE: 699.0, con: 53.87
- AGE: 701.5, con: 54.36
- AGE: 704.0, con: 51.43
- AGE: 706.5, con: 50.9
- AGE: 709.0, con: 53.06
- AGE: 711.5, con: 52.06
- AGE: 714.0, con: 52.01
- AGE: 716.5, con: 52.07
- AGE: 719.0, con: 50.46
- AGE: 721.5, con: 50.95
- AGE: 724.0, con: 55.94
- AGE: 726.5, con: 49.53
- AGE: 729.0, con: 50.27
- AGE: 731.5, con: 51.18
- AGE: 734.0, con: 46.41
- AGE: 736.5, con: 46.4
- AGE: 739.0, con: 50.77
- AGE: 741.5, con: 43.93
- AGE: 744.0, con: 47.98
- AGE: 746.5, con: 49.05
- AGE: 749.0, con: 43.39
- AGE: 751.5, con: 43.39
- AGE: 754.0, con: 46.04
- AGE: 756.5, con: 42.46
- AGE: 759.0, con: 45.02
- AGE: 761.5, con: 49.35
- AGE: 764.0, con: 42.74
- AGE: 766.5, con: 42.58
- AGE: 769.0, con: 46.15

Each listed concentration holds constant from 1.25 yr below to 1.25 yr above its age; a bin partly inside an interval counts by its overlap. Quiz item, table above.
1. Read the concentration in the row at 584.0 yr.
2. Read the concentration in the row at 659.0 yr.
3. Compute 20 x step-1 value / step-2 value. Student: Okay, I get 20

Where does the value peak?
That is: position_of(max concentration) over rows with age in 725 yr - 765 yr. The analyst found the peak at 731.5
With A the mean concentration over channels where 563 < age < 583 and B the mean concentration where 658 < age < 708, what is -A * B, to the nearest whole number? -2611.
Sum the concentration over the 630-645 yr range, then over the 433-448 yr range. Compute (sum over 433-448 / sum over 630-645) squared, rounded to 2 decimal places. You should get 0.46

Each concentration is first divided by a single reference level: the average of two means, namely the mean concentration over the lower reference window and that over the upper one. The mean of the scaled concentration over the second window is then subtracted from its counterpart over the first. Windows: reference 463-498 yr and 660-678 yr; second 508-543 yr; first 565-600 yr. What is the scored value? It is 0.17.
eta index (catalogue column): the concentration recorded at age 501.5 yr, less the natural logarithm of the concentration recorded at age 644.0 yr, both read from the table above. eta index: 29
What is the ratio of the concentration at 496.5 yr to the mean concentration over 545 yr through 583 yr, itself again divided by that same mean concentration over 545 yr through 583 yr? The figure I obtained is 0.010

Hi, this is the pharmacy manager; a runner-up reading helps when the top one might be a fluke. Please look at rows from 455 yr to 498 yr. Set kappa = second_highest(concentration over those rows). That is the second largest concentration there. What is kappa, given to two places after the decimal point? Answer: 35.99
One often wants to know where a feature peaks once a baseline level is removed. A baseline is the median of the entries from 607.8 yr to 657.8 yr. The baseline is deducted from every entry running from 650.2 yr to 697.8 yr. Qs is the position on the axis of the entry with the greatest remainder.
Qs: 671.5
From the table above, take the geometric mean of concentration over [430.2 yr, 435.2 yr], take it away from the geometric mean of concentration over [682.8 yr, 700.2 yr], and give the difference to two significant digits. 17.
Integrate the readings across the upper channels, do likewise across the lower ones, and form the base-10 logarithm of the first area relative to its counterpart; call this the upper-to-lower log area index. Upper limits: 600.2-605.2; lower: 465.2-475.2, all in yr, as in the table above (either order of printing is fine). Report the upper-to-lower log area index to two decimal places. -0.11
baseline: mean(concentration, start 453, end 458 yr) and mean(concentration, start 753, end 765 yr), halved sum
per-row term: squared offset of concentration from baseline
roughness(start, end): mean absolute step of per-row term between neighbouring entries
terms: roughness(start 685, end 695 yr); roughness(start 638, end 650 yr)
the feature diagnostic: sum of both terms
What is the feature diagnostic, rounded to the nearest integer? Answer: 85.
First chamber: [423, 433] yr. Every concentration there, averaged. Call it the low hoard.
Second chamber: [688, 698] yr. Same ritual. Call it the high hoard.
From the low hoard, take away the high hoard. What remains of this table -20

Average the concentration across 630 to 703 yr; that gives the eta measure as 49.7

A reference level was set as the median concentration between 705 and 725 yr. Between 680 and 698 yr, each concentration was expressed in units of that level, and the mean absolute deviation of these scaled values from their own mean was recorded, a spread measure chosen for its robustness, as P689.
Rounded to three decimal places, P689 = 0.040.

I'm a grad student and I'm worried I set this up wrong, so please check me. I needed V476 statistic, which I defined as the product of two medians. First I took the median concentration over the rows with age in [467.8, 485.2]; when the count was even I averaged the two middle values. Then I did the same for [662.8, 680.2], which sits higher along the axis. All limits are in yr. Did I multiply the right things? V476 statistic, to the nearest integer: 1462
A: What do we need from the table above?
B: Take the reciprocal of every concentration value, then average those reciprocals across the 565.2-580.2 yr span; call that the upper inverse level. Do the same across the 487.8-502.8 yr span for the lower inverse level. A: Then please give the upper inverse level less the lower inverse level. -0.021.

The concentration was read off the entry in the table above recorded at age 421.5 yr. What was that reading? 31.1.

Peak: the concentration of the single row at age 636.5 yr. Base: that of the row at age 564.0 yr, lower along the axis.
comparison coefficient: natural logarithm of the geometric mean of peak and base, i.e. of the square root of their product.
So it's 3.88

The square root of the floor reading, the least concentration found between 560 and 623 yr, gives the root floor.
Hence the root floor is 6.60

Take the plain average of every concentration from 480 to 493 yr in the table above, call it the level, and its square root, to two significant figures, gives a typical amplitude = 4.6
